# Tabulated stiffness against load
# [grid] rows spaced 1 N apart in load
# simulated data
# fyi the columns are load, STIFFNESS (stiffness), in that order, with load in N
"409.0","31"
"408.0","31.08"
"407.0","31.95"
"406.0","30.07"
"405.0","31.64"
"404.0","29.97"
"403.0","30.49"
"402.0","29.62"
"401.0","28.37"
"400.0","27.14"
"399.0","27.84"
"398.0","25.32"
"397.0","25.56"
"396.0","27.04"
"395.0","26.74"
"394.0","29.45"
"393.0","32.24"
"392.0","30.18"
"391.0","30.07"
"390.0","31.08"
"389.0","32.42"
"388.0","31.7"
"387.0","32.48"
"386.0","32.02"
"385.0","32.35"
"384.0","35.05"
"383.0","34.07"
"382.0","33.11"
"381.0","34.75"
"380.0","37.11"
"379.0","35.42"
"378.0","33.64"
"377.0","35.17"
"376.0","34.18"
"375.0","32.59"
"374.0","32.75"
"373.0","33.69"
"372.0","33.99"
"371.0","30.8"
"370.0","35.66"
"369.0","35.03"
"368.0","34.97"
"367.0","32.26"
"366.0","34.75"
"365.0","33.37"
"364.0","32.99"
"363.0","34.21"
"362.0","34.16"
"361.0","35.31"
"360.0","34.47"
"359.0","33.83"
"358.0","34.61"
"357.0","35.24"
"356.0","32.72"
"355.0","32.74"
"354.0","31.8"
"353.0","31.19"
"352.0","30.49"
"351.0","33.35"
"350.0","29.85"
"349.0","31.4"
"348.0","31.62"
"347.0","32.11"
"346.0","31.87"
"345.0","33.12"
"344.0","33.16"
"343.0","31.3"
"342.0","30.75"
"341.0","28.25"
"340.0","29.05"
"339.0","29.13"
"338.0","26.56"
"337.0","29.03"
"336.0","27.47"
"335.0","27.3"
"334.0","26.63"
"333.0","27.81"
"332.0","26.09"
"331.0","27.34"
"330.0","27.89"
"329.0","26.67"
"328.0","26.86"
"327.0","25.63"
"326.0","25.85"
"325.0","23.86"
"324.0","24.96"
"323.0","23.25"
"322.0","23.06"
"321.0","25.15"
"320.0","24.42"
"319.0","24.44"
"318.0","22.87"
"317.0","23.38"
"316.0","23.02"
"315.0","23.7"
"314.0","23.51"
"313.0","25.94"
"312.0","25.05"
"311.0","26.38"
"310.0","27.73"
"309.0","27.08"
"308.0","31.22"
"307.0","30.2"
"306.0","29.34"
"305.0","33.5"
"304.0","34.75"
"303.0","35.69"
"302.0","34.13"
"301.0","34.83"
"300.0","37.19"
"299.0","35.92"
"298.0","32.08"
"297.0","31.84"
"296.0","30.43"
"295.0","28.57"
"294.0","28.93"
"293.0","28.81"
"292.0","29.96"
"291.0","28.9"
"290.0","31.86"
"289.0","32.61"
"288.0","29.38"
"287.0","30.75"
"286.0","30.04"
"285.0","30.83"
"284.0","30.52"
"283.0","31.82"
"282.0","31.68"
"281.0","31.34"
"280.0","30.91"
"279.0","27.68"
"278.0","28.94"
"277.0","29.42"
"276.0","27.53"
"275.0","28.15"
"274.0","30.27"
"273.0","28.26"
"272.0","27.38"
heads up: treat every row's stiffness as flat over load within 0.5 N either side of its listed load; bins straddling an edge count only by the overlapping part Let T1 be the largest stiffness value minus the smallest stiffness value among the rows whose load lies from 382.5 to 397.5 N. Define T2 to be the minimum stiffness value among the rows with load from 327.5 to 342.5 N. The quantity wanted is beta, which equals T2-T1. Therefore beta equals 17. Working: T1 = 9.5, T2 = 26.09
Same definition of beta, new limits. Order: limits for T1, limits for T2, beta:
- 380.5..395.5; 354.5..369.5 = 24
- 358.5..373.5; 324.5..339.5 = 19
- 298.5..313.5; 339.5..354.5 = 16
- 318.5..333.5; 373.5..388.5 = 27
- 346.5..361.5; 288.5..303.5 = 23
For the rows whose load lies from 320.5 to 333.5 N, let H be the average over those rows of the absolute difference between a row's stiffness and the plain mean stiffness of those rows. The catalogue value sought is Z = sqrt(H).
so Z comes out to 1.14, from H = 1.3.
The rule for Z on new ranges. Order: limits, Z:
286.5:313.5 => 1.62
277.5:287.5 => 0.97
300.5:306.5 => 1.23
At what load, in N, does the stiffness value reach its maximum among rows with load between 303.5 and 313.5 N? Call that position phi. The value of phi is 304.0 N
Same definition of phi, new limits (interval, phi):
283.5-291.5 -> 289.0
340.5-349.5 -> 344.0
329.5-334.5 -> 330.0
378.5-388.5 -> 380.0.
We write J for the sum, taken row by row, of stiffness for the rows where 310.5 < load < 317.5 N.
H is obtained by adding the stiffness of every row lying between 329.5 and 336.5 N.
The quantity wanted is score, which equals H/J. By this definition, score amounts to 1.11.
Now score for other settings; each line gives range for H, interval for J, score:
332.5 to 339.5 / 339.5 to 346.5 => 0.89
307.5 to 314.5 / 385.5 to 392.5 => 0.85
